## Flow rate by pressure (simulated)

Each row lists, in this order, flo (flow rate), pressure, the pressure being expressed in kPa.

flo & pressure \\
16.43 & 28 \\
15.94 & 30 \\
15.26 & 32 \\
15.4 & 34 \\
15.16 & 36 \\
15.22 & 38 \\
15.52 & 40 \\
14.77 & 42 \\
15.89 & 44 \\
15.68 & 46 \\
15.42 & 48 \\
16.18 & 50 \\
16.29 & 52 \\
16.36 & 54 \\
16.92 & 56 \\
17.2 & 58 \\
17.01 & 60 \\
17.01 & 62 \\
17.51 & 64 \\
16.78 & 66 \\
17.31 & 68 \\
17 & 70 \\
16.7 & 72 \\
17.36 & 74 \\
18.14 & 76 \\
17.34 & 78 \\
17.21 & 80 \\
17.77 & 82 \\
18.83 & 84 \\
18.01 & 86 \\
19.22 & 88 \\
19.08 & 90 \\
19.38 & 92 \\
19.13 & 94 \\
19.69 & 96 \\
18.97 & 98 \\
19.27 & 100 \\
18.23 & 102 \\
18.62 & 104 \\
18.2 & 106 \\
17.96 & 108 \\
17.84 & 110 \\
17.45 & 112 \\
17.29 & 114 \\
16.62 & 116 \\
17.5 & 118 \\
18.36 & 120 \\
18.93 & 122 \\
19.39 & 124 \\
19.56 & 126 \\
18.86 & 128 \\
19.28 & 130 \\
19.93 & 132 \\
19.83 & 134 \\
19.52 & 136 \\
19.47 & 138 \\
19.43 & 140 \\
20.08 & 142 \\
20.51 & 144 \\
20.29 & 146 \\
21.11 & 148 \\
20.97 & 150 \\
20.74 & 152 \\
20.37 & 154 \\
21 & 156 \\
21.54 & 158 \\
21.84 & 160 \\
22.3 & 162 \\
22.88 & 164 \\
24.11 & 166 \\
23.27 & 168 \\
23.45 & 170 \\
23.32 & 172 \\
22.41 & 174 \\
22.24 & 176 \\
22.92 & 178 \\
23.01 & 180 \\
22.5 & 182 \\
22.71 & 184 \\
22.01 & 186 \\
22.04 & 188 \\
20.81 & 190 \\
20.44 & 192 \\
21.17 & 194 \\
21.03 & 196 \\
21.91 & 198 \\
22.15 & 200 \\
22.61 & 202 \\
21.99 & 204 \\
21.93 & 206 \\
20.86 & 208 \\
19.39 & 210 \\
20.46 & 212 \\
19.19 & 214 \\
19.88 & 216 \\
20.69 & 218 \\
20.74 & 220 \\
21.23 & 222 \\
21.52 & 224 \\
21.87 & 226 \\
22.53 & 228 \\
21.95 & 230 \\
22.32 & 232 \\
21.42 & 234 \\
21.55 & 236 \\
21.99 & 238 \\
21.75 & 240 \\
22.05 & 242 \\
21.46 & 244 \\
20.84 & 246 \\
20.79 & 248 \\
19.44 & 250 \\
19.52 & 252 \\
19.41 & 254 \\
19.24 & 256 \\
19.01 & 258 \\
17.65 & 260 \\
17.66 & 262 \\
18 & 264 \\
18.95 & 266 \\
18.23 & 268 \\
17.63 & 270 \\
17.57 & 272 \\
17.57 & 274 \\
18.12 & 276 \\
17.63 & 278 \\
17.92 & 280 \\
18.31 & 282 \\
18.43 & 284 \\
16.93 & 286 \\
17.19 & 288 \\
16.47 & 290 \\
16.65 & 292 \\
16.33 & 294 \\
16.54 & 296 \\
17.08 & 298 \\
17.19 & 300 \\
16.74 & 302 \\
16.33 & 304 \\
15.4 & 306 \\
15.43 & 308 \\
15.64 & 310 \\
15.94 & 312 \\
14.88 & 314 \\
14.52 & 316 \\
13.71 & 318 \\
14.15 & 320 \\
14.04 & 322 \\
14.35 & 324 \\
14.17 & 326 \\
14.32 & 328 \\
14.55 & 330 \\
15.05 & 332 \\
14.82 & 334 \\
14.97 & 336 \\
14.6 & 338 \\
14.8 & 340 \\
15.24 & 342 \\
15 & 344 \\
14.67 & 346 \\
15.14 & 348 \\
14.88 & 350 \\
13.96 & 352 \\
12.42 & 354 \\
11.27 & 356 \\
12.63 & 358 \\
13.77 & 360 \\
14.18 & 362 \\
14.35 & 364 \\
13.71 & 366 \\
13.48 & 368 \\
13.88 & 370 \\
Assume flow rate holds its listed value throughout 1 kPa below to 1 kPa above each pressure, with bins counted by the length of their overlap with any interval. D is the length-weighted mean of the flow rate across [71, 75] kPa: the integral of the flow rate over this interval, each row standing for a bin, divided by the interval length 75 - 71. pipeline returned 17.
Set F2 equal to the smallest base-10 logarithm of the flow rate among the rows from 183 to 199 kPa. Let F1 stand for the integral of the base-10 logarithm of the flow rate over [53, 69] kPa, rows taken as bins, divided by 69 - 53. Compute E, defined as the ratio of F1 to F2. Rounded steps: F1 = 1.23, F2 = 1.31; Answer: 0.94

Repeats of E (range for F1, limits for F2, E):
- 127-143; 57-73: 1.06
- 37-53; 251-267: 0.96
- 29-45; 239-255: 0.92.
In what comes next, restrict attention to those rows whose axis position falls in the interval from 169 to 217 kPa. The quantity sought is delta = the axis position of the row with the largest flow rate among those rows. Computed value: 170 kPa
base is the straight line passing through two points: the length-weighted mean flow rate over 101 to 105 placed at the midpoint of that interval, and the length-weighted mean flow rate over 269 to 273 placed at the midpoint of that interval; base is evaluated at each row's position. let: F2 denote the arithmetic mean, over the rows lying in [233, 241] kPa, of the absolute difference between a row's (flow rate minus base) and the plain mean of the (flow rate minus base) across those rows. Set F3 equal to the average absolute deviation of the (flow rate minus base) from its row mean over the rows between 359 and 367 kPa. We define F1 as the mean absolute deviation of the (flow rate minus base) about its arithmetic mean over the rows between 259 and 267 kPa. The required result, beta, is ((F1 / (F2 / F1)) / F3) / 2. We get 1.9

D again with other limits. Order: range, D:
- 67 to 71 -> 17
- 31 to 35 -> 15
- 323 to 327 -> 14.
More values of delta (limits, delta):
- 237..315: 242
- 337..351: 342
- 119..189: 166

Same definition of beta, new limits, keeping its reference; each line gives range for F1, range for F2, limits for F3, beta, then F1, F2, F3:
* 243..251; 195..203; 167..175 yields 1.1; 0.59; 0.46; 0.3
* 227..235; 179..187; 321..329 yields 1.9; 0.37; 0.30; 0.1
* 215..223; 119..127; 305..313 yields 0.9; 0.38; 0.42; 0.2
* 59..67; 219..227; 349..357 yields 0.1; 0.22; 0.36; 1.3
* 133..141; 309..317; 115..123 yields 0.0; 0.13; 0.54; 0.8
